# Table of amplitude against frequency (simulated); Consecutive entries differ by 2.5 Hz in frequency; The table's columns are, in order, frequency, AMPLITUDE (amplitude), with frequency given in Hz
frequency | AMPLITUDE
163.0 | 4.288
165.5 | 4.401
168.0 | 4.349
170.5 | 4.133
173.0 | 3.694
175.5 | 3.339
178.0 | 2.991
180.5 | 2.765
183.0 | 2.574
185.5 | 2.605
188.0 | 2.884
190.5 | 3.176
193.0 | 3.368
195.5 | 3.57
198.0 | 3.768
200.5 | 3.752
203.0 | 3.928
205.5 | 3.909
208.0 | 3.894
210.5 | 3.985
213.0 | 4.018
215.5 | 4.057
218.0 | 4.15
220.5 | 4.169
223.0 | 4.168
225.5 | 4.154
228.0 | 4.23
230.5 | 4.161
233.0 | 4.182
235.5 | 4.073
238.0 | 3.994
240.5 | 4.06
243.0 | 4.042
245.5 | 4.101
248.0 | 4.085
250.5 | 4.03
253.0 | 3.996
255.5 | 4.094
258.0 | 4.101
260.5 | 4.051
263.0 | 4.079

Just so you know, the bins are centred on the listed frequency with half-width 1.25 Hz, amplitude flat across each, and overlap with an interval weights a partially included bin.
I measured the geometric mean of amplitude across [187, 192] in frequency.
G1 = 3.03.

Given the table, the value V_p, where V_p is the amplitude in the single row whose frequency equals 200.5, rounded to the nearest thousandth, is 3.752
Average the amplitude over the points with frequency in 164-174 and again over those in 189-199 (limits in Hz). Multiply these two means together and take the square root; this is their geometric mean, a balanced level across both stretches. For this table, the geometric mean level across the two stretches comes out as 3.79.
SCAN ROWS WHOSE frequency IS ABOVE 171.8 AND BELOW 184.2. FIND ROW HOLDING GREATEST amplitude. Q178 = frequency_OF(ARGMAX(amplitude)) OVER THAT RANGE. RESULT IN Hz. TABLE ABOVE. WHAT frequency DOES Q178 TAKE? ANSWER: 173.0 Hz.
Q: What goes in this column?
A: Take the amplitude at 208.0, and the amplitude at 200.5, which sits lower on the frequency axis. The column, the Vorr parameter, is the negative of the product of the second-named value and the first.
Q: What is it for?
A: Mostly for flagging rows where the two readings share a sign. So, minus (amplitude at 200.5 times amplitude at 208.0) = -14.6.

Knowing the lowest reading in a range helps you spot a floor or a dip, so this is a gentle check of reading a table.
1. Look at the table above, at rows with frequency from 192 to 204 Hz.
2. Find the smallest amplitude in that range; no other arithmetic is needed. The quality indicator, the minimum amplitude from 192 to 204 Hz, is 3.368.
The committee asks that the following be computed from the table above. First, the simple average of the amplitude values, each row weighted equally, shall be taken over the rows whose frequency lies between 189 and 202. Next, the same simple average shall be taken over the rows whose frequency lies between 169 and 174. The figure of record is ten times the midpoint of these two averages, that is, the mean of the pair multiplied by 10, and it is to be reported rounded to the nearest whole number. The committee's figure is 37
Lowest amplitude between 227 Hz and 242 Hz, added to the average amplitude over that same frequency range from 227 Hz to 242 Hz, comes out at 8.1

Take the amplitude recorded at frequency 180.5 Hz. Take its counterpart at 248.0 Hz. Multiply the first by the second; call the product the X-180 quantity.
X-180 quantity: 11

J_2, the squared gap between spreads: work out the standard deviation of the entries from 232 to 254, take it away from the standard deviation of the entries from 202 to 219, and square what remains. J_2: 0.00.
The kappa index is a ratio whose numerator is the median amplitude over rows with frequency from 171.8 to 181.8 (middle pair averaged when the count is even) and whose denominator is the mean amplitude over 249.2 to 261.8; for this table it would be 0.78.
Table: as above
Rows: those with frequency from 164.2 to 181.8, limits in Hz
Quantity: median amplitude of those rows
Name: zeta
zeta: 3.7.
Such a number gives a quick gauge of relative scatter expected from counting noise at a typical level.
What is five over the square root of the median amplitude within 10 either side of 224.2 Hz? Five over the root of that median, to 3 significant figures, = 2.45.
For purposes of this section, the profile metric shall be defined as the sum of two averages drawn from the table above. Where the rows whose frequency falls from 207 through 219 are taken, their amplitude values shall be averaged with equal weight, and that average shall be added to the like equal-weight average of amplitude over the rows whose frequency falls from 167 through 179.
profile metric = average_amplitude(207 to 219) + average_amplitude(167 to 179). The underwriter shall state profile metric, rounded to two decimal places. 7.72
